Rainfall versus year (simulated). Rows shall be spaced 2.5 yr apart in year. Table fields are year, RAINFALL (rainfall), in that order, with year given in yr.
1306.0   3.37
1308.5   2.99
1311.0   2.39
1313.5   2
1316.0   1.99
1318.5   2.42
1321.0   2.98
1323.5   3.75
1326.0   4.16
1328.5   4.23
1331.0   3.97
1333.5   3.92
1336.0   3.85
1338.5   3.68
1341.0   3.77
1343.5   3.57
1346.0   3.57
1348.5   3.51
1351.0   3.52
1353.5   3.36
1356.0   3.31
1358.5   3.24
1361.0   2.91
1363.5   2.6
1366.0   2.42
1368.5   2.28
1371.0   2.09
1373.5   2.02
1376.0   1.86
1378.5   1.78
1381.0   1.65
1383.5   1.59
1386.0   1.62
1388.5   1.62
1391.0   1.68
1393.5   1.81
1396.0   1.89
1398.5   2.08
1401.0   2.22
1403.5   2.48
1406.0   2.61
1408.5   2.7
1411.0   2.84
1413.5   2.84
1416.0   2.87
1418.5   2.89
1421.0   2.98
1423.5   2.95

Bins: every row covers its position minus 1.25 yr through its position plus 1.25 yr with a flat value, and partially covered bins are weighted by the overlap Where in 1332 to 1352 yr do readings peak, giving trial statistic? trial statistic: 1333.5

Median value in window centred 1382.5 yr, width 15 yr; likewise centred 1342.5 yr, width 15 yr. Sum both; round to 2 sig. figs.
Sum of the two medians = 5.3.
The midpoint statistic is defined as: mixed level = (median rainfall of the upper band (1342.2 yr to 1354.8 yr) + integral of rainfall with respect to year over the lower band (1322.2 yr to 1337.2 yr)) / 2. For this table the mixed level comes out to 32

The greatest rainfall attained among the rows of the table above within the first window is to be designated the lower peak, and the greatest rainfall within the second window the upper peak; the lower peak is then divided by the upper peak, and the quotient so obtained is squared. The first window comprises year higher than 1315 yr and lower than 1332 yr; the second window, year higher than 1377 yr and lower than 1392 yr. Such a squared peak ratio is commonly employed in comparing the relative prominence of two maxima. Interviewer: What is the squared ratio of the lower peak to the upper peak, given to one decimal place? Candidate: 5.6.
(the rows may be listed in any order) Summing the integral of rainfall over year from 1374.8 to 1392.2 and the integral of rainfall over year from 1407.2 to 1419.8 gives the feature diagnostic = 65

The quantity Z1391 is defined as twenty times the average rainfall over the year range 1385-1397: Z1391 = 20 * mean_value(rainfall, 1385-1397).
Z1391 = 34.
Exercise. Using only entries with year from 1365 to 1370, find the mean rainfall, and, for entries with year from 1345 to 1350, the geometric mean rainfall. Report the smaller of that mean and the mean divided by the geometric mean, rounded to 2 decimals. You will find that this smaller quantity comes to 0.66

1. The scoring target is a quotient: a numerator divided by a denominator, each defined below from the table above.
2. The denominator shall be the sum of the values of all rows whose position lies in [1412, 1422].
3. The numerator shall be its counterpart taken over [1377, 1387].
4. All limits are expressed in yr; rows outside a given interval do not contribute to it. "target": 0.6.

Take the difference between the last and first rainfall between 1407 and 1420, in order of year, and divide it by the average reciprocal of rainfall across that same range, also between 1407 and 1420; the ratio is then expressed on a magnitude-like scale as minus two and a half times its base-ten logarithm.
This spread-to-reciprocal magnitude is 0.7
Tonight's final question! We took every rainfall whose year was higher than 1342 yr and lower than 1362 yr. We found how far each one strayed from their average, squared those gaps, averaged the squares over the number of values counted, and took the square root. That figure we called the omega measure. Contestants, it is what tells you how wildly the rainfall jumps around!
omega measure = 0.21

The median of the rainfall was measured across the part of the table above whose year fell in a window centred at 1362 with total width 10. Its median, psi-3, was 2.8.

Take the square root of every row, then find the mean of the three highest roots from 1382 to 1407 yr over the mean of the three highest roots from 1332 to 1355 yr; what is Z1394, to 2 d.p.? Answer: 0.80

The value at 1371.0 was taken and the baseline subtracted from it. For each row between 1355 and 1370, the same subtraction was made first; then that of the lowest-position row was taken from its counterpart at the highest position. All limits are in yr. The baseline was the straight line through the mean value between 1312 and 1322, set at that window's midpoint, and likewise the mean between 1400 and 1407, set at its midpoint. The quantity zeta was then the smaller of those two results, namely -1.0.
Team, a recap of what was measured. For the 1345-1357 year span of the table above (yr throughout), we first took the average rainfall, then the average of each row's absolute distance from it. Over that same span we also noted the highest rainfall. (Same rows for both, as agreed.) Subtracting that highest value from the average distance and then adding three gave -0.5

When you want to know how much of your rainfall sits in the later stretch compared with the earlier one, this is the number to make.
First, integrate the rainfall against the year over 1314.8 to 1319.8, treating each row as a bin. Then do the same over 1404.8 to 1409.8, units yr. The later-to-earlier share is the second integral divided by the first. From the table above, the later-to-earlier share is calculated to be 1.2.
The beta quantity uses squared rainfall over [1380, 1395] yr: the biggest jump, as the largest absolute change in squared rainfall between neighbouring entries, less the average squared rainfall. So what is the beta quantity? -2.3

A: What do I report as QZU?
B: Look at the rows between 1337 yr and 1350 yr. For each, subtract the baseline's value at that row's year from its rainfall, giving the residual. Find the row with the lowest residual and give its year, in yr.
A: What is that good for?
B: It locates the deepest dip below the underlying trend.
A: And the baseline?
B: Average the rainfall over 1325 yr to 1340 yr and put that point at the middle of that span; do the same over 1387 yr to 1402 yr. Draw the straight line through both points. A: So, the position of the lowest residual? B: 1338.5 yr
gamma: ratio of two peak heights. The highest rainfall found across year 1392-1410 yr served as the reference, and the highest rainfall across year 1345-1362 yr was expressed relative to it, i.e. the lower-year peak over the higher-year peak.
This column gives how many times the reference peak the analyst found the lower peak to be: 1.32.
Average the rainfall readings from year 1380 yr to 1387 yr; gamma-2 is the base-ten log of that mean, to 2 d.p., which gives 0.21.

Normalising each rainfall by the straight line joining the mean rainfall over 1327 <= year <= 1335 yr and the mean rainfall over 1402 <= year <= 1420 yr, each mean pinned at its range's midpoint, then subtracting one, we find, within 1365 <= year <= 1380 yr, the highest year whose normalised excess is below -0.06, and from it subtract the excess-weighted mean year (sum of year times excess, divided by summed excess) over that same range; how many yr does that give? 5.7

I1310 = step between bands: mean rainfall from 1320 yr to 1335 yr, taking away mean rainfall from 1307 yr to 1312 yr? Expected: 1.1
